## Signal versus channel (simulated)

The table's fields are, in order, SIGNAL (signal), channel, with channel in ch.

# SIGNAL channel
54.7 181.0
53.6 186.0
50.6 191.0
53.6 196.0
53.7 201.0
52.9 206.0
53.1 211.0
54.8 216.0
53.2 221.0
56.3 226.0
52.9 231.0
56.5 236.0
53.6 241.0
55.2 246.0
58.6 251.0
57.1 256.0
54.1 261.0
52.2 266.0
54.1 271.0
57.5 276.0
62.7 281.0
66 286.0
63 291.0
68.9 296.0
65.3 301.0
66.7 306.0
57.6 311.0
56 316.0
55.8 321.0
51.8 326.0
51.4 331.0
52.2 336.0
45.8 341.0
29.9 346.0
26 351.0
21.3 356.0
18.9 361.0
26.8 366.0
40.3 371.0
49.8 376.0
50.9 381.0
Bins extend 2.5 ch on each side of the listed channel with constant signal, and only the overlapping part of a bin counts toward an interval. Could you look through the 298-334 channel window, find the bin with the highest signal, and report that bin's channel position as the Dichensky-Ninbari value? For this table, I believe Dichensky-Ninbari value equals 306.0 ch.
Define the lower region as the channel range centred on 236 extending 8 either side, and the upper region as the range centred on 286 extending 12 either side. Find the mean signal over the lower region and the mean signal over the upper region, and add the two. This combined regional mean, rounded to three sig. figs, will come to 118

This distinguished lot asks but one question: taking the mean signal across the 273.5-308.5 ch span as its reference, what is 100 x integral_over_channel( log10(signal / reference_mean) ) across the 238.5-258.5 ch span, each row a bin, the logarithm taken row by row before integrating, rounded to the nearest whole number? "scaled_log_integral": -119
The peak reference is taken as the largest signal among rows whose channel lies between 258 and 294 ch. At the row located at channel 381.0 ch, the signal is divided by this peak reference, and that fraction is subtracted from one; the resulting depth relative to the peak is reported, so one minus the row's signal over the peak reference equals 0.229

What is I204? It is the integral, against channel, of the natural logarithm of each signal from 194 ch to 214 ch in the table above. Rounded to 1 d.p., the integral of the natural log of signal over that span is 79.5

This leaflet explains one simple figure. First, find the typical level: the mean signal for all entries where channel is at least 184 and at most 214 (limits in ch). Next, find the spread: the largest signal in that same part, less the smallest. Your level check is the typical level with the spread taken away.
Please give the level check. 49.8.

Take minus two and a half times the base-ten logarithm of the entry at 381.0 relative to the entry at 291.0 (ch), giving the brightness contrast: 0.2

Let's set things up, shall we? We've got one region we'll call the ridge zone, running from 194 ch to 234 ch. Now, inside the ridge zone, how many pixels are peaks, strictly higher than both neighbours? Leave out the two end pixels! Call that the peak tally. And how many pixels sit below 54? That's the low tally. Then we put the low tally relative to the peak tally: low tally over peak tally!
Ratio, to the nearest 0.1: 2.0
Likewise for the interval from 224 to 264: 1.0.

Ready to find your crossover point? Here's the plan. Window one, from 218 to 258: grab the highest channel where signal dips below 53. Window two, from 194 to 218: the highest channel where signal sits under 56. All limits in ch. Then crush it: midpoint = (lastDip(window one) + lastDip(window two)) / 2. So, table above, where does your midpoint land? 223.5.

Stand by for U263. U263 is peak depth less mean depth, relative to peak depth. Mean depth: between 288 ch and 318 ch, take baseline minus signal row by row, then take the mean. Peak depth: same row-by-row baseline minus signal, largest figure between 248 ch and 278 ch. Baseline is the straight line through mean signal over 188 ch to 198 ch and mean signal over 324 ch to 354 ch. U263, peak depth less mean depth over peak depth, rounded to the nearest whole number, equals -3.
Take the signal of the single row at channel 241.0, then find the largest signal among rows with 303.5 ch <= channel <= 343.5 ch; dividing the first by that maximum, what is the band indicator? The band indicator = 0.80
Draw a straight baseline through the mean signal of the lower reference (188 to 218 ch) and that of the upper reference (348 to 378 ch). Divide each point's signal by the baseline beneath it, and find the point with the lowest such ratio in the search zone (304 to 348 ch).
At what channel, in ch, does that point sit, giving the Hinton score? 346.0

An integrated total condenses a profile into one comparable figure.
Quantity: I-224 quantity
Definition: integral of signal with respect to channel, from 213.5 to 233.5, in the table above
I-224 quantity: 1086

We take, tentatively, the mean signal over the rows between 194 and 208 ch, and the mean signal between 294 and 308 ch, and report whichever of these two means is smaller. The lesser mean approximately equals 53.4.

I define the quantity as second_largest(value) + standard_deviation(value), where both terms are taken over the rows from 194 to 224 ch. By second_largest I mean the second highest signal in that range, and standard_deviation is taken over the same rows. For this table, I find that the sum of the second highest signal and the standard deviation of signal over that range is 54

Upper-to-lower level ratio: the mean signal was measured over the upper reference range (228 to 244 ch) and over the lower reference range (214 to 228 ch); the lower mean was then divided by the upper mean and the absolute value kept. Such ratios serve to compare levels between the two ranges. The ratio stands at 1.0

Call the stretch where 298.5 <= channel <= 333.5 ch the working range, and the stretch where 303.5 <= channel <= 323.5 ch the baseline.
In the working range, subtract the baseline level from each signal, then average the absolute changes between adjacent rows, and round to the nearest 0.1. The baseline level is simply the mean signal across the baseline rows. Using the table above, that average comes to 2.8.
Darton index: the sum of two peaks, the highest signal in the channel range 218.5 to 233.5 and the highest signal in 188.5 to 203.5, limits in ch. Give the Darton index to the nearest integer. 110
